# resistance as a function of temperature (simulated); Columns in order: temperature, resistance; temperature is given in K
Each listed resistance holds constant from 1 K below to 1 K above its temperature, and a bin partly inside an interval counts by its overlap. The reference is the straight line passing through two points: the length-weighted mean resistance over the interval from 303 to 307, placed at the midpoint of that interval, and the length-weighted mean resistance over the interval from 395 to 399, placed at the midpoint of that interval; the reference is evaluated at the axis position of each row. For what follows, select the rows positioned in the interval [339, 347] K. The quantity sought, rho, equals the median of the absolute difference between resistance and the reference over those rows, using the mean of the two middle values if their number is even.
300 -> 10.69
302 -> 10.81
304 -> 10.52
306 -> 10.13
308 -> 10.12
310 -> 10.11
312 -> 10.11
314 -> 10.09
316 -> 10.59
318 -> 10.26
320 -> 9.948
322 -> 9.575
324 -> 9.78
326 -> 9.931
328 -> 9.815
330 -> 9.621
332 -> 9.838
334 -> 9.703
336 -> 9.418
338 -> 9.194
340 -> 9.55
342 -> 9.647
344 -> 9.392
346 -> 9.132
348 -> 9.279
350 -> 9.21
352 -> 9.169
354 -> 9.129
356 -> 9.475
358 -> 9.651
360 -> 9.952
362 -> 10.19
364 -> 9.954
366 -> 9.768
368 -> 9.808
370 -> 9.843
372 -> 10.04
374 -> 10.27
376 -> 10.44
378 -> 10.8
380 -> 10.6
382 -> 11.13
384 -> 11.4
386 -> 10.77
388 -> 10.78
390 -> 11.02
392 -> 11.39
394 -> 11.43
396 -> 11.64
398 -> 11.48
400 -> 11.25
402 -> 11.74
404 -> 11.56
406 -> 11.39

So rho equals 1.4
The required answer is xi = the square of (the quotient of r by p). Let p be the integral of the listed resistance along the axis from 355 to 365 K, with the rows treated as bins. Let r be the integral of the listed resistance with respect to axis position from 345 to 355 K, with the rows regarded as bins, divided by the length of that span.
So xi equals 0.0087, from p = 98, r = 9.2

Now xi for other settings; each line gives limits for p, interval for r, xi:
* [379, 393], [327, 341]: 0.0039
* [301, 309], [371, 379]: 0.0156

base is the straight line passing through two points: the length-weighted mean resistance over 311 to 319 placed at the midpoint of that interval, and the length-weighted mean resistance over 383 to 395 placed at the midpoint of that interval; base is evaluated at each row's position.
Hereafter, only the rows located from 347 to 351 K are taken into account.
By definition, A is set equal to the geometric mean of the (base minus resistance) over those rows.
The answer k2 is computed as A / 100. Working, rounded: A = 1.42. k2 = 0.0142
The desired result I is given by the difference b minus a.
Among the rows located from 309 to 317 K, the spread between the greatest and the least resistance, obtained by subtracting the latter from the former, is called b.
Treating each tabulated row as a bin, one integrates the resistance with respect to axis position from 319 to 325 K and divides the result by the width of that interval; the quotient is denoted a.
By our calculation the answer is -9.3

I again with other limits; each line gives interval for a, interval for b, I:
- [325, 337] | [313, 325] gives -8.7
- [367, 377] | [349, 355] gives -10.0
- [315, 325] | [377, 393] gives -9.2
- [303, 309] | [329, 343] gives -9.6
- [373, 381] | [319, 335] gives -10.2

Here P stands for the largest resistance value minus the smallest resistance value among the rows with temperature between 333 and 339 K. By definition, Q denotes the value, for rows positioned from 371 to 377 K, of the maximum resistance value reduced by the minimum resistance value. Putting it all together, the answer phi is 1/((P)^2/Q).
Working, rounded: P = 0.509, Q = 0.40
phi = 1.5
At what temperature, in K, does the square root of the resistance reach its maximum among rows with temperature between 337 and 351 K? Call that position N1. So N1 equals 342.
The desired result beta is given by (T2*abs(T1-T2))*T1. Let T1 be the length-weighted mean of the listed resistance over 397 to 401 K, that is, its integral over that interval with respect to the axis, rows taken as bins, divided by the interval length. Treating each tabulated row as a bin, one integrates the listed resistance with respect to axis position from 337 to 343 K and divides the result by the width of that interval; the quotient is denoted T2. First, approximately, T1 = 11.4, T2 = 9.5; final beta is 204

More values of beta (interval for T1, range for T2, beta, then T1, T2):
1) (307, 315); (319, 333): 32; 10.1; 9.8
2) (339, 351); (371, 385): 130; 9.4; 10.7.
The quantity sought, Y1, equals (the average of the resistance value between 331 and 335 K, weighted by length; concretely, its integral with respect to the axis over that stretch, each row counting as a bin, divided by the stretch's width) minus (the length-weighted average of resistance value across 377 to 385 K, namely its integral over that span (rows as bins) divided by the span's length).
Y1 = -1.2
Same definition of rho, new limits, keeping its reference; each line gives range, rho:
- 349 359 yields 1.7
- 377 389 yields 0.6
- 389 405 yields 0.1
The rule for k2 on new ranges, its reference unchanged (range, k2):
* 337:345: 0.0111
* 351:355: 0.0156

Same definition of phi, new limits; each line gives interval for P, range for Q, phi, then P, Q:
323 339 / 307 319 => 0.9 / 0.737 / 0.50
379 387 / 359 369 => 0.7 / 0.800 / 0.42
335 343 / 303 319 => 2.4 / 0.453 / 0.50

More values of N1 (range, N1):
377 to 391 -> 384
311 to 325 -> 316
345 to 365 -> 362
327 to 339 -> 332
